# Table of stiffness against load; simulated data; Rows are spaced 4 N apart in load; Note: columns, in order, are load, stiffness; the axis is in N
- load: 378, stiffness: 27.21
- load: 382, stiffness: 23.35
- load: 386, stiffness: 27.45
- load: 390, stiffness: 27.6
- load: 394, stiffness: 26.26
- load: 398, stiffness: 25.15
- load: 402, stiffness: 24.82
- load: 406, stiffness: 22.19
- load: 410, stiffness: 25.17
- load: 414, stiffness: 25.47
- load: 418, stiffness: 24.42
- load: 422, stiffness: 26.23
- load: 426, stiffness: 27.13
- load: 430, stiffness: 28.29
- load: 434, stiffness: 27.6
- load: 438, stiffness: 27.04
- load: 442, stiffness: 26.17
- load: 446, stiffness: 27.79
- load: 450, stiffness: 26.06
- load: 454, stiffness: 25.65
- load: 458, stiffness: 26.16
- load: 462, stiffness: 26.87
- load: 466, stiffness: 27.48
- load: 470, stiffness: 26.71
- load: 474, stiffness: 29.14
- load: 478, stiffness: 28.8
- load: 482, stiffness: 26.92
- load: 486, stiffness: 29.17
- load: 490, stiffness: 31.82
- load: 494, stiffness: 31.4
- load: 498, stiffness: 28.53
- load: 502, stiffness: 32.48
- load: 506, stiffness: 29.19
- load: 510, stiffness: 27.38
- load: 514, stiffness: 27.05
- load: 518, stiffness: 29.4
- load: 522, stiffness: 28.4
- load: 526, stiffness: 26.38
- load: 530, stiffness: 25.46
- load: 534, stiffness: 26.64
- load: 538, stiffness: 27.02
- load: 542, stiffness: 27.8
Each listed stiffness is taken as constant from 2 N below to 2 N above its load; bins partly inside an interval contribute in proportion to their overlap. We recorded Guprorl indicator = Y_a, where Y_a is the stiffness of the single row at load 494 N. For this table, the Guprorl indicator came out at 31.4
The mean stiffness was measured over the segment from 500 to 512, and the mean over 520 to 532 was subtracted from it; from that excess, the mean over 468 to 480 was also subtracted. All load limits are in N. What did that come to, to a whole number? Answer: -25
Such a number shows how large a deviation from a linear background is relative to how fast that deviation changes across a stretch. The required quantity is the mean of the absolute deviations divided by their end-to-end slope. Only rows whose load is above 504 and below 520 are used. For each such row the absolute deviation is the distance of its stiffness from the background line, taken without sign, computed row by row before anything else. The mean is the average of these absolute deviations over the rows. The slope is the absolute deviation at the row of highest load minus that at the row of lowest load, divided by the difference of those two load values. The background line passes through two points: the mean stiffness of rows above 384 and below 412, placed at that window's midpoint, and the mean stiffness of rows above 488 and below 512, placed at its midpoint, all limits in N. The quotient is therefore 87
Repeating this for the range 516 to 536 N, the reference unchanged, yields 19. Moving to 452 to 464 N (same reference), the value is -19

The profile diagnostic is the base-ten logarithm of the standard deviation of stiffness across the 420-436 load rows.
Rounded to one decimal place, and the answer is -0.1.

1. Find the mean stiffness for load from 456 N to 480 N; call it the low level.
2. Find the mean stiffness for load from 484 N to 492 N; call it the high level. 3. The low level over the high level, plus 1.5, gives 2.403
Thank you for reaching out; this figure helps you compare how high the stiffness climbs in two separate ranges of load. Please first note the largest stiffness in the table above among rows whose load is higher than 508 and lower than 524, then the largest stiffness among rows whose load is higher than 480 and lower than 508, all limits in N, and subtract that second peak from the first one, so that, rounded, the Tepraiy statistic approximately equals -3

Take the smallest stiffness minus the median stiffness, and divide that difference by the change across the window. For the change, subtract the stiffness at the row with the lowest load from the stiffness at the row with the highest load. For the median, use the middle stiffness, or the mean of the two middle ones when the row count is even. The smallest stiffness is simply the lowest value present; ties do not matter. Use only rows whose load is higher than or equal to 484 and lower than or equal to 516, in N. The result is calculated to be 1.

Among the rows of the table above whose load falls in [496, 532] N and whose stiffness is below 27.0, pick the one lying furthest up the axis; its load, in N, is 530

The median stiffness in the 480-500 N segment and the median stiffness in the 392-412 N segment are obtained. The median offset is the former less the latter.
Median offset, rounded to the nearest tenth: 4.0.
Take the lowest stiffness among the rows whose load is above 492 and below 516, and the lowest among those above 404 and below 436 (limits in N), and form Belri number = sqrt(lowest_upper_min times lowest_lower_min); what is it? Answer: 24.5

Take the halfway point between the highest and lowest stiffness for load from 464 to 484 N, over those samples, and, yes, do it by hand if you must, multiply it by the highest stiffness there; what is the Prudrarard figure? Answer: 814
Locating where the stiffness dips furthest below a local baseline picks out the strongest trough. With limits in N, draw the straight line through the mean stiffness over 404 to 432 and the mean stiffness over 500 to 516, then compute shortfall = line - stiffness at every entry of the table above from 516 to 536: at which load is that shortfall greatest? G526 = 530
